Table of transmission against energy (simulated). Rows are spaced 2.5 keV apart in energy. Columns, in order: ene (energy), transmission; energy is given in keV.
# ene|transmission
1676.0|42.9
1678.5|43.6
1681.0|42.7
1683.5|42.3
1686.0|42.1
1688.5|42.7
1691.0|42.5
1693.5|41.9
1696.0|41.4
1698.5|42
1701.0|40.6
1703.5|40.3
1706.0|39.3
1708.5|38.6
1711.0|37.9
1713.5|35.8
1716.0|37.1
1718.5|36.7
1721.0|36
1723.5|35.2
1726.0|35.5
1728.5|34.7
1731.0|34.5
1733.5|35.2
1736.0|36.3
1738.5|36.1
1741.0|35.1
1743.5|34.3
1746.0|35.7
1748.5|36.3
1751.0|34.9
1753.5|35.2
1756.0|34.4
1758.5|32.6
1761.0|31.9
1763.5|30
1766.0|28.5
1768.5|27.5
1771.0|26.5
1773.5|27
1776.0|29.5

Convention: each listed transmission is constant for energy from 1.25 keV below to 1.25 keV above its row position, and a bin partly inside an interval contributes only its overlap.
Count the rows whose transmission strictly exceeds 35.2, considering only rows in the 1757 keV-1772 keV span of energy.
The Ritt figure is 0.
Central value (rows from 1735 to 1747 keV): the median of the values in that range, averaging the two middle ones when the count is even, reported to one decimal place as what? 35.7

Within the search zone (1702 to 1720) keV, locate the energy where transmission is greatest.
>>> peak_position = 1703.5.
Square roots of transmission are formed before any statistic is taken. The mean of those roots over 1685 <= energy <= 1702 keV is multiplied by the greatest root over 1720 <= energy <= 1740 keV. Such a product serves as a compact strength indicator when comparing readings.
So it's 39.0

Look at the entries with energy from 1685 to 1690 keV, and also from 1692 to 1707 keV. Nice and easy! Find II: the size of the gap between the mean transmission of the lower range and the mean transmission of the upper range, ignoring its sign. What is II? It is 1.5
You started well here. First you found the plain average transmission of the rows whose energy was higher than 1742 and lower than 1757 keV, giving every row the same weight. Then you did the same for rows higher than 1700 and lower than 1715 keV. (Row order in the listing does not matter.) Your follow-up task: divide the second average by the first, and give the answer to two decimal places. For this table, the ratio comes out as 1.10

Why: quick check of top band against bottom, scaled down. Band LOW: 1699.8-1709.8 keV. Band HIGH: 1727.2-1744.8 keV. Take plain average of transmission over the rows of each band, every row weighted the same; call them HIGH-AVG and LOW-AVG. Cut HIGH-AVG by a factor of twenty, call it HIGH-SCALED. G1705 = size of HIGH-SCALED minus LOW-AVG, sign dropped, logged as 37.9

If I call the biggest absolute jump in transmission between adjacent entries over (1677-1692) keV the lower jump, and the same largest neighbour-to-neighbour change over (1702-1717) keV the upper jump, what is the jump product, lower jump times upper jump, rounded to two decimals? 1.89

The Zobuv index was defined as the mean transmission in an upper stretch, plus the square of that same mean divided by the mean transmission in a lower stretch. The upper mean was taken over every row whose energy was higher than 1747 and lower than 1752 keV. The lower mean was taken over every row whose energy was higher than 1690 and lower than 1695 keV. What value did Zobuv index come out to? 66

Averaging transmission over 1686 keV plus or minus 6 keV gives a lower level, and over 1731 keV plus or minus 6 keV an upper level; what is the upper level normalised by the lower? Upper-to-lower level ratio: 0.83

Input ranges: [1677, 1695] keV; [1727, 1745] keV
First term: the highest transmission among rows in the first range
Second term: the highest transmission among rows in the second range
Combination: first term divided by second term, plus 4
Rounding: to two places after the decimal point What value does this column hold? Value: 5.20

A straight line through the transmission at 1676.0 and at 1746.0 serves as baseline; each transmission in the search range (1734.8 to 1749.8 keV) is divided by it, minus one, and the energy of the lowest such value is 1743.5 keV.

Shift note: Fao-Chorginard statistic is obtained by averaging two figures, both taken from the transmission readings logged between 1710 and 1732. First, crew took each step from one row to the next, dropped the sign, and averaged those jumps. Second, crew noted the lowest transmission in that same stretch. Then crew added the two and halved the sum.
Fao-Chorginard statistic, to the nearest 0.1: 17.7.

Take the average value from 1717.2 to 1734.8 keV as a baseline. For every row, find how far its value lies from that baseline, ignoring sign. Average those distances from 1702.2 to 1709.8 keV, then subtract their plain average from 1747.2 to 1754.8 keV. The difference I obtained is 3.5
